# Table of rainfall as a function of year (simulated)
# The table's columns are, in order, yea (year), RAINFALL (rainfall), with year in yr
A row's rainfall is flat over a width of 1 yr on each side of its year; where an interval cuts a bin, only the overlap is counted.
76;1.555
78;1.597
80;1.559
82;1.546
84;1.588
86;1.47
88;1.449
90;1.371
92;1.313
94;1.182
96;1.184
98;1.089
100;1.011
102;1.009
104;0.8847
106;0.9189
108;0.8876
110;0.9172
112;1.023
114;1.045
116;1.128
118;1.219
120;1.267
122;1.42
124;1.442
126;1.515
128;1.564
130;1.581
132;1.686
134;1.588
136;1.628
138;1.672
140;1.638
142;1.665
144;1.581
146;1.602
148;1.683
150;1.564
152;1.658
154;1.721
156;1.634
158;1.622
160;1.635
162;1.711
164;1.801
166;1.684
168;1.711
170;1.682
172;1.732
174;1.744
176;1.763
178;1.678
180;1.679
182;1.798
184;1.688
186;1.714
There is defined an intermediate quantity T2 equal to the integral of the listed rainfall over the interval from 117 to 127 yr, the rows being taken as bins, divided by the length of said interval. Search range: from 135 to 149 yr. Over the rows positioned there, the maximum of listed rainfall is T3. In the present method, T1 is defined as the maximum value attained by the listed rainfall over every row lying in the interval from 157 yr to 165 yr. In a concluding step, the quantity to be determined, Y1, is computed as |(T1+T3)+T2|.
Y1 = 4.86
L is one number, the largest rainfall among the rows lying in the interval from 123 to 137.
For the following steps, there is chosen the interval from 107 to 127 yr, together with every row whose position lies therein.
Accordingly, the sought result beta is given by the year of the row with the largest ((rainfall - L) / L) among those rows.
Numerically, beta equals 126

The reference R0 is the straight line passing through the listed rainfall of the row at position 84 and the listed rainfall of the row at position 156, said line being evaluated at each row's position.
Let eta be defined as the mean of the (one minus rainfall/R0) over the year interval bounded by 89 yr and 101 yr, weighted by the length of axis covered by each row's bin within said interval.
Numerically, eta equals 0.25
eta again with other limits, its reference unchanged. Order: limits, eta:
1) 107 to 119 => 0.35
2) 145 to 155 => -0.01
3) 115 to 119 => 0.27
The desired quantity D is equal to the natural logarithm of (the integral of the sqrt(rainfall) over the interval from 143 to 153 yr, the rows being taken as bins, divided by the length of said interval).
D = 0.240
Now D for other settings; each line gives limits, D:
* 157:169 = 0.263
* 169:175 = 0.271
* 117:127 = 0.158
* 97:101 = 0.024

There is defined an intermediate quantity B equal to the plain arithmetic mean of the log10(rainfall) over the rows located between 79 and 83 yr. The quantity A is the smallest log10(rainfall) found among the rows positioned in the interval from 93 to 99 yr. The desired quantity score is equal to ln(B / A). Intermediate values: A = 0.04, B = 0.19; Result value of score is 1.6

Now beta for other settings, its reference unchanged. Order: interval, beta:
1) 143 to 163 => 154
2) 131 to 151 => 132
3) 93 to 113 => 96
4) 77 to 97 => 78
